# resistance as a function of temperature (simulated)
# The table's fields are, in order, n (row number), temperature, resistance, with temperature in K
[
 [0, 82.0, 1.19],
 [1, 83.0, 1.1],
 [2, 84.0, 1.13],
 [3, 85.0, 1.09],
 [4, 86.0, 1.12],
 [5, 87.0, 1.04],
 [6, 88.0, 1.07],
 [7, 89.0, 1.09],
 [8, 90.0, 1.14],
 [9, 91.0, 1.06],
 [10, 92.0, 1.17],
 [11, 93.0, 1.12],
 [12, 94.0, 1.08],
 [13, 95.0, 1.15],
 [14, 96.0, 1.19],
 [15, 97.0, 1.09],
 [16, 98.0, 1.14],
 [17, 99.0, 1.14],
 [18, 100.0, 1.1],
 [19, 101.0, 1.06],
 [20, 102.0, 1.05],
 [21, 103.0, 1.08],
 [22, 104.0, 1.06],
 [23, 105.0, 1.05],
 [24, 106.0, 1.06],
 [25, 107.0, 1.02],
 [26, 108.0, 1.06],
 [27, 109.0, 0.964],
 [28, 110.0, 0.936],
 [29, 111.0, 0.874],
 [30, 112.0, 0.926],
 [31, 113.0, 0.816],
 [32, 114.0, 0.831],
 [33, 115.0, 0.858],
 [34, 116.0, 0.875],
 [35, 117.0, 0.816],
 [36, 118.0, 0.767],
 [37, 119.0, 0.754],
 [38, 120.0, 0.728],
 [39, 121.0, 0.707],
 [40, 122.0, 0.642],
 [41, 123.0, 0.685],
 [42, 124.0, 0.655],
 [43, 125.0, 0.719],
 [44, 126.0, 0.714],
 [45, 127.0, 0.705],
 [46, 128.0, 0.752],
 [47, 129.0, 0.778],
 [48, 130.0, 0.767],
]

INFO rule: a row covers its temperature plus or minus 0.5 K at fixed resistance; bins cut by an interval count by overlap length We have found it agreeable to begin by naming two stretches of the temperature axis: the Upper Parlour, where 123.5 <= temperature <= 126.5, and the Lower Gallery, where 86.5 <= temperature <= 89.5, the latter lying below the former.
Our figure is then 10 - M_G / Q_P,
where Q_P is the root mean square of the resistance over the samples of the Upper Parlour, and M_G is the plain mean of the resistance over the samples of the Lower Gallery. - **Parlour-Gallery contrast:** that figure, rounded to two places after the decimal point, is 8.47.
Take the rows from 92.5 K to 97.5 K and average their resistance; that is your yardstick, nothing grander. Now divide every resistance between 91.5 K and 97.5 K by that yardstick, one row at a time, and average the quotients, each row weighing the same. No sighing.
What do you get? 1.01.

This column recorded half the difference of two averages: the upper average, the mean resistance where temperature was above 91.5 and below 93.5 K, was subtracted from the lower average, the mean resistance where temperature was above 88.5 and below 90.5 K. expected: -0.015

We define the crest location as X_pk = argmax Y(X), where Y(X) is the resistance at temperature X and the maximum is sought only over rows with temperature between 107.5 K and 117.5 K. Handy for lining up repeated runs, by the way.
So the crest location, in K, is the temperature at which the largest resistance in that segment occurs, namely 108.0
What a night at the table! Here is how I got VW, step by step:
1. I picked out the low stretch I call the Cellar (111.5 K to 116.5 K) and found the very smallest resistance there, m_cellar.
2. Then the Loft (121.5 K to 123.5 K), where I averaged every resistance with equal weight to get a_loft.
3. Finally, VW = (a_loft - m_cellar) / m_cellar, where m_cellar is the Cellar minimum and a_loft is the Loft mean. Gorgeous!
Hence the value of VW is -0.19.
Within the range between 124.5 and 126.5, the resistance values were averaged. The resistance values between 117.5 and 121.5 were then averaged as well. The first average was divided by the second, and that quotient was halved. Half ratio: 0.485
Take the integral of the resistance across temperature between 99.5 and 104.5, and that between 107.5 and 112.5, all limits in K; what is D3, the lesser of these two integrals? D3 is 4.8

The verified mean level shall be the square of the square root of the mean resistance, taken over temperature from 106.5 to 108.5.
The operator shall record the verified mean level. 1.0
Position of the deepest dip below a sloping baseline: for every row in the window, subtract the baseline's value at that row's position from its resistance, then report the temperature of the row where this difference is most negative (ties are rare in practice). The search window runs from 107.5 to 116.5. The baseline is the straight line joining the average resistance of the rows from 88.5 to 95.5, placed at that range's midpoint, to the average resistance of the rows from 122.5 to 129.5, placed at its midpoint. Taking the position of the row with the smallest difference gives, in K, 113.0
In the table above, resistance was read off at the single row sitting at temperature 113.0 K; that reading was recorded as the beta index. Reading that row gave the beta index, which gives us 0.816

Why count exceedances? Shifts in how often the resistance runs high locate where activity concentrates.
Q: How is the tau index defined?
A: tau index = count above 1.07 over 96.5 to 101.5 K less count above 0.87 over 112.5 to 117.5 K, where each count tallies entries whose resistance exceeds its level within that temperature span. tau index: 3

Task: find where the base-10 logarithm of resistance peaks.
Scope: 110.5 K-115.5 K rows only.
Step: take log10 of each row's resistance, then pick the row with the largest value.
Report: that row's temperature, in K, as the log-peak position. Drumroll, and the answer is 112.0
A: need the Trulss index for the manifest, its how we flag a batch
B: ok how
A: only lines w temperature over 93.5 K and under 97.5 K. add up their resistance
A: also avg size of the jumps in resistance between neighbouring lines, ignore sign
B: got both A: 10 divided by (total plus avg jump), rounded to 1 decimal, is 2.2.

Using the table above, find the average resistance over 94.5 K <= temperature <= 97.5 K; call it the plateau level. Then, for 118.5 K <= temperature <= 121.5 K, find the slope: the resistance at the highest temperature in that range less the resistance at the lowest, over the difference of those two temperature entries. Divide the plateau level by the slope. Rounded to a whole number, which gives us -49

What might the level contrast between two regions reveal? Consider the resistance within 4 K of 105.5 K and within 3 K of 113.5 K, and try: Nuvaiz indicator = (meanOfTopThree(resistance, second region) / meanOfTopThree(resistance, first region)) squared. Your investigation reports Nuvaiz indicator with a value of 0.70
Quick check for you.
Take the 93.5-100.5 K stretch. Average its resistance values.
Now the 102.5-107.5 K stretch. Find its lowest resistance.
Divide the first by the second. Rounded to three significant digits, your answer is 1.11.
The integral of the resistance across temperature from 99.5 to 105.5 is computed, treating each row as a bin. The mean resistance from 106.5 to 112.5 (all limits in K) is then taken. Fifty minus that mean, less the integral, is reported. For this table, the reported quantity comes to 42.6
